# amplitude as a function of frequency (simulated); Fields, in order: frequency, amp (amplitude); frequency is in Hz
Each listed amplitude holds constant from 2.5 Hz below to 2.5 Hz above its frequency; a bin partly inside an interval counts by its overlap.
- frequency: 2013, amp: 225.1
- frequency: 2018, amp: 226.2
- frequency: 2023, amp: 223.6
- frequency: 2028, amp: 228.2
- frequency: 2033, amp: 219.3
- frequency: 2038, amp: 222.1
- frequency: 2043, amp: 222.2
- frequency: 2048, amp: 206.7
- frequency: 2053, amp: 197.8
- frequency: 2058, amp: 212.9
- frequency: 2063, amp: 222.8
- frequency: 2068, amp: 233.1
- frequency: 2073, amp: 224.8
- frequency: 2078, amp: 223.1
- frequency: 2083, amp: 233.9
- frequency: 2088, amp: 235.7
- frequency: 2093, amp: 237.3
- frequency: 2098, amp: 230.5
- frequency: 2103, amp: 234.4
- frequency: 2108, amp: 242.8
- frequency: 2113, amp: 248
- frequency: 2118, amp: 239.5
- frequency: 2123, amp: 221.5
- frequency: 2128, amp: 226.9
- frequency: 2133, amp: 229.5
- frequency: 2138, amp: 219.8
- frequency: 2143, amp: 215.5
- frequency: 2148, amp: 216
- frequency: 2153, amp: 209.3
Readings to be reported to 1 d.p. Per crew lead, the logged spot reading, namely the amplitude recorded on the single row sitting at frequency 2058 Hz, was 212.9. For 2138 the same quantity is 219.8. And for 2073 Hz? 224.8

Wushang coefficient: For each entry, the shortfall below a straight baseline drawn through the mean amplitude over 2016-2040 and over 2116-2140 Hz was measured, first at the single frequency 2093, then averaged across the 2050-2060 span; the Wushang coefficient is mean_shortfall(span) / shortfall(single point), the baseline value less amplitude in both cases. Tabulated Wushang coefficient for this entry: -1.8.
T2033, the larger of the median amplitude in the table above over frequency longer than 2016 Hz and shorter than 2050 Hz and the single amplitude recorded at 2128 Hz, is 227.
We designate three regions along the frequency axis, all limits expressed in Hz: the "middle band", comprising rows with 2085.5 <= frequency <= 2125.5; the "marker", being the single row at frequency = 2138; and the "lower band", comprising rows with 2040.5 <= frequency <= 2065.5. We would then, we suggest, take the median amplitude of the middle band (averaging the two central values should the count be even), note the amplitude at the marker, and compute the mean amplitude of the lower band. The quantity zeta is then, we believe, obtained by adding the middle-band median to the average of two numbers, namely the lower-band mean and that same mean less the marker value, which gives 339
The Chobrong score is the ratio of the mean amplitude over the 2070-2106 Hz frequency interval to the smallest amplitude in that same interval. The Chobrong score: 1.04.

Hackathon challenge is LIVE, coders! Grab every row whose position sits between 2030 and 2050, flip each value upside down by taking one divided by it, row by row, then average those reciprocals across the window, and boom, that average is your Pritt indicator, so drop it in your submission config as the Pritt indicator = 0.0046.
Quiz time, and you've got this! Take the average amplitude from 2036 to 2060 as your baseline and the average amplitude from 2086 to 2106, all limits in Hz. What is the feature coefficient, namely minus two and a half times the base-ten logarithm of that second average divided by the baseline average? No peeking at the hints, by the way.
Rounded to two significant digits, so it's -0.11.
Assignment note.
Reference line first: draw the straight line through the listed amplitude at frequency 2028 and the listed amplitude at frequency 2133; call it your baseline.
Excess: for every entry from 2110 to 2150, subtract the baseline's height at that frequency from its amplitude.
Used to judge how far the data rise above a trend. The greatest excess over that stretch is 19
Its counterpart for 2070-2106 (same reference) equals 8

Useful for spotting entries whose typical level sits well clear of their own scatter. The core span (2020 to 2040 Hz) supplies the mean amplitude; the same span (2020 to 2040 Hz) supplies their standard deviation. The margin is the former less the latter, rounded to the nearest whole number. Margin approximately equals 220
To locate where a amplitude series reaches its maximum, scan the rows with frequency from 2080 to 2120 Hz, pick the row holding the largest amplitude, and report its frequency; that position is 2113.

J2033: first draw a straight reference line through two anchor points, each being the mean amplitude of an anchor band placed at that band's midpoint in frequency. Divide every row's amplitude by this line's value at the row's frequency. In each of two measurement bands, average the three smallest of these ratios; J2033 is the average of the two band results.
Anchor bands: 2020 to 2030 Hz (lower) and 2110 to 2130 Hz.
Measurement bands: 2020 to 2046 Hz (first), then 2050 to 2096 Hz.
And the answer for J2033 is 0.948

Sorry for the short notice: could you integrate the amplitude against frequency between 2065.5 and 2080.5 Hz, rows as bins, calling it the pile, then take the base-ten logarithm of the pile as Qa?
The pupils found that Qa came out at 3.53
